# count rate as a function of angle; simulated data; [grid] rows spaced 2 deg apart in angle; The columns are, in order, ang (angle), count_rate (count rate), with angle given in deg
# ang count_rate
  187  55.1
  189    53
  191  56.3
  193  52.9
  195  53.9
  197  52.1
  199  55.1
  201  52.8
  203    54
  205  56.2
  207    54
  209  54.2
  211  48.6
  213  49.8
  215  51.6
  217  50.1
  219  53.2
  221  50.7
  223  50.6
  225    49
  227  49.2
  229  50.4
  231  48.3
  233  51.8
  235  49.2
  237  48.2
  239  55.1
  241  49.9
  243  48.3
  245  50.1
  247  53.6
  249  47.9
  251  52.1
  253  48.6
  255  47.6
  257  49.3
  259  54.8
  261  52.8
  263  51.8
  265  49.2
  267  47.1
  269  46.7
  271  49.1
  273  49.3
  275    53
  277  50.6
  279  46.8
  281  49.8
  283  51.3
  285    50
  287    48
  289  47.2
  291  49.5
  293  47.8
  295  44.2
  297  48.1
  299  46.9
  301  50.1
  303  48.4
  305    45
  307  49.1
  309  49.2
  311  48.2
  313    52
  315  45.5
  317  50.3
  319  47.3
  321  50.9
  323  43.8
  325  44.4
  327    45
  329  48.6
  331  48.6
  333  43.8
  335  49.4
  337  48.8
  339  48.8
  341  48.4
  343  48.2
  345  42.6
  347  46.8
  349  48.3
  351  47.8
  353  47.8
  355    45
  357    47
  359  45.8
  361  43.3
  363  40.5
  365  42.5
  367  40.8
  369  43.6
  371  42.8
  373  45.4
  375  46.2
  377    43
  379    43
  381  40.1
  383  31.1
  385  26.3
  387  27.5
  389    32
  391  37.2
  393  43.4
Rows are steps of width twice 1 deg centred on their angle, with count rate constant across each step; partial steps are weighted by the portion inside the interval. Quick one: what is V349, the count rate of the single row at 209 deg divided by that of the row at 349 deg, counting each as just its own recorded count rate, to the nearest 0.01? 1.12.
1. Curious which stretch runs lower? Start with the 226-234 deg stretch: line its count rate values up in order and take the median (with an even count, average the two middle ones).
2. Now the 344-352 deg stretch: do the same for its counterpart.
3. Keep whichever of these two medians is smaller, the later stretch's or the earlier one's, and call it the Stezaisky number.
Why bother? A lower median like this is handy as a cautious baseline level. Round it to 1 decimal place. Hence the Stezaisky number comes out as 47.3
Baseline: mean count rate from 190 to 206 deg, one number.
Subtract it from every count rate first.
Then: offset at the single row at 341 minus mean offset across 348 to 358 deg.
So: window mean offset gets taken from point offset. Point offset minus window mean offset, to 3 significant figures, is 1.22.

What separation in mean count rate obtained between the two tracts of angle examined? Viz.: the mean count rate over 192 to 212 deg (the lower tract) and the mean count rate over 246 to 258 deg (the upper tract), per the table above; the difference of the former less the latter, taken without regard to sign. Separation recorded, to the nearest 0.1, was 3.5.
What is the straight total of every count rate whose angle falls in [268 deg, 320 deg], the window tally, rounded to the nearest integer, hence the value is 1263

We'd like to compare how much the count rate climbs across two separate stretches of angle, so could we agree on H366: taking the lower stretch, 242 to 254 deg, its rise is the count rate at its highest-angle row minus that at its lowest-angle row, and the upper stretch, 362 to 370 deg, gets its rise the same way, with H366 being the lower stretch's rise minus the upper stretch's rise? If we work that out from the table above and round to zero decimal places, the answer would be -3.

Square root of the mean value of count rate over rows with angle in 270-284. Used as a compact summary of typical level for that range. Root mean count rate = 7.07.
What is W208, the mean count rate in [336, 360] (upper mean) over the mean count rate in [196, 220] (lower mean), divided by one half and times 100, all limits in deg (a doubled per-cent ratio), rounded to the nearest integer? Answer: 179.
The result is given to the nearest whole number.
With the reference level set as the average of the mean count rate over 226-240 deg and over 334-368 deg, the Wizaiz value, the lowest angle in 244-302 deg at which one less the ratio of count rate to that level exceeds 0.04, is 295 deg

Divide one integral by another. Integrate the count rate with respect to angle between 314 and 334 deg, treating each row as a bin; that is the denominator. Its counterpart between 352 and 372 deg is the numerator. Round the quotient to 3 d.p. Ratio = 0.938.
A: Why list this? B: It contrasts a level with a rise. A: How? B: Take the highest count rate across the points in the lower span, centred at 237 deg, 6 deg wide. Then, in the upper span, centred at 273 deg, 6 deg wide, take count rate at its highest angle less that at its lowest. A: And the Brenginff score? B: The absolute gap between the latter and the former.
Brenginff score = 51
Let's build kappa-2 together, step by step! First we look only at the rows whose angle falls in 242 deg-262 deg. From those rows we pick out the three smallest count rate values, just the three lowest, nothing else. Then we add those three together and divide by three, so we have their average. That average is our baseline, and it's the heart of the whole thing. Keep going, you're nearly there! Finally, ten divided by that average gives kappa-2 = 0.209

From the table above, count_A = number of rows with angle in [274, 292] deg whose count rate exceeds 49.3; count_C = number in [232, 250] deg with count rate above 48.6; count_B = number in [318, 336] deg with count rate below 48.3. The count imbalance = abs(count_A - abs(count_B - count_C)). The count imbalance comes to 5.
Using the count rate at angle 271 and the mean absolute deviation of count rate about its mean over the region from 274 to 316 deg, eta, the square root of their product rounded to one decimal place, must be 9.3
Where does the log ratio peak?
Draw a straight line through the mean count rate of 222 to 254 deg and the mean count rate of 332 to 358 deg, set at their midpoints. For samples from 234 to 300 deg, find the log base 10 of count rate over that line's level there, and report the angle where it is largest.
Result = 259 deg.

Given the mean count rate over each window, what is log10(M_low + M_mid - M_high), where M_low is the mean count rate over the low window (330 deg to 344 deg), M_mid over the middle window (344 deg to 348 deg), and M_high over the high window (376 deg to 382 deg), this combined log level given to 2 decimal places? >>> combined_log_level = 1.70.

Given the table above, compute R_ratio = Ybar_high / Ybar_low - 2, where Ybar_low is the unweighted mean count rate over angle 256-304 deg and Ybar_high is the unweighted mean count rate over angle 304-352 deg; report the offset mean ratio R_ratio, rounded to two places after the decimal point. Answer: -1.03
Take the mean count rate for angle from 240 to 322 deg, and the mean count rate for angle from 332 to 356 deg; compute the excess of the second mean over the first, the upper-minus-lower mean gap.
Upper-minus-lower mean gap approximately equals -2.1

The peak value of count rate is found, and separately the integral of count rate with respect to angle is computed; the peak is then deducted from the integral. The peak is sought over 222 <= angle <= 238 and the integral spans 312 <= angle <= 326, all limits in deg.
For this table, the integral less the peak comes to 617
